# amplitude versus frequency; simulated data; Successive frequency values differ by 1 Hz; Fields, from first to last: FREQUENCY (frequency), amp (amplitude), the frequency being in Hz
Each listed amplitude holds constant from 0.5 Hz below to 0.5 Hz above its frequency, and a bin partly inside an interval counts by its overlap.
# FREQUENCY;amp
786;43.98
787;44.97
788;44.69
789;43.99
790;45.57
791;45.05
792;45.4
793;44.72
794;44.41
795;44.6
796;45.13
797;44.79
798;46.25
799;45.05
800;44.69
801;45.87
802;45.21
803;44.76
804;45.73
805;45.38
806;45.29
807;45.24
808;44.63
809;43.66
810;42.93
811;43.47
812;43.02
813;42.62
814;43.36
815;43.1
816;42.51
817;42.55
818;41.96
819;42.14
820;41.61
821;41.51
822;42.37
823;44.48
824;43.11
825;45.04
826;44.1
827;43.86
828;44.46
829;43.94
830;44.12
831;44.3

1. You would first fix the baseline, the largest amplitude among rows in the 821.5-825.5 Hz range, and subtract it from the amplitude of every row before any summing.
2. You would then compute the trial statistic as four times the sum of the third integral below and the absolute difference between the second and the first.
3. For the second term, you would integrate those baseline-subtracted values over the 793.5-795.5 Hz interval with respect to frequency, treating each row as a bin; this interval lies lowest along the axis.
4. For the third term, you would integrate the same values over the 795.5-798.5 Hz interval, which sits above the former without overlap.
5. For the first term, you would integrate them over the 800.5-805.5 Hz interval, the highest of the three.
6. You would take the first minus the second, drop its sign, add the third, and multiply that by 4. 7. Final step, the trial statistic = 15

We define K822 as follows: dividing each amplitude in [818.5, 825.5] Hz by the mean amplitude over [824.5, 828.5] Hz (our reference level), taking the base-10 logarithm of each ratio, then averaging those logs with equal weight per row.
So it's -0.0148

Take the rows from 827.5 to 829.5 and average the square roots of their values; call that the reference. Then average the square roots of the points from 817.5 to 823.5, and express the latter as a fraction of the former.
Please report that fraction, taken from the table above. 0.98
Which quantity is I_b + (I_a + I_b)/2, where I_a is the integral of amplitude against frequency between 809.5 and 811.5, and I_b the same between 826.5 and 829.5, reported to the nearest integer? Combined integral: 242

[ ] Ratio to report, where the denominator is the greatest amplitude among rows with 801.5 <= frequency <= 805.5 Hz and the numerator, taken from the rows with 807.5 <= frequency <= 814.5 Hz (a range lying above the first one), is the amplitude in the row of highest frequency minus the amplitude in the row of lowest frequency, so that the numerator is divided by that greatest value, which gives -0.03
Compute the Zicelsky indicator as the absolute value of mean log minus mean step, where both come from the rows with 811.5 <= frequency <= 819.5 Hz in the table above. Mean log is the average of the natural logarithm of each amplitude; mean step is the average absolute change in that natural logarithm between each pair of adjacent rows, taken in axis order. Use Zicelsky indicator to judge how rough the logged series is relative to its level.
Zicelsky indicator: 3.74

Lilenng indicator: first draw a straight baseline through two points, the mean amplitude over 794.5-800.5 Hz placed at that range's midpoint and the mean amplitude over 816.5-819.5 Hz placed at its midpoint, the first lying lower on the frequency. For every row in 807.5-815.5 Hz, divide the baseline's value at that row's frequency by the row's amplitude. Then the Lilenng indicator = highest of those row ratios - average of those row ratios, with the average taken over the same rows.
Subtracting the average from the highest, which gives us 0.0145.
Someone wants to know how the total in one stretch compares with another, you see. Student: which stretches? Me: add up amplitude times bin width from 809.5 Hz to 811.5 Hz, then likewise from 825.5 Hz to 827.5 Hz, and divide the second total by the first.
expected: 1.02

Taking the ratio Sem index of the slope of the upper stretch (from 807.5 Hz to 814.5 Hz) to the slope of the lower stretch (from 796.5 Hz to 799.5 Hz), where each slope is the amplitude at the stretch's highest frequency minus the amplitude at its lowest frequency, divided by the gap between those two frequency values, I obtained -1.6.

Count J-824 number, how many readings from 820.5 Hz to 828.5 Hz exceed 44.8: 1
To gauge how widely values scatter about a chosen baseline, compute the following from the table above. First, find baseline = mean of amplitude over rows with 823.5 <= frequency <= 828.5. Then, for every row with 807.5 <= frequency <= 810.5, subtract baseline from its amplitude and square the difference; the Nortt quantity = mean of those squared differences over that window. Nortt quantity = 0.62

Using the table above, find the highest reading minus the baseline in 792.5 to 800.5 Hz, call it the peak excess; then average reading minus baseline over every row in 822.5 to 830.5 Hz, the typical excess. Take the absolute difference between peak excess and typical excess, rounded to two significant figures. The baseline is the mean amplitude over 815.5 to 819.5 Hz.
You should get 2.1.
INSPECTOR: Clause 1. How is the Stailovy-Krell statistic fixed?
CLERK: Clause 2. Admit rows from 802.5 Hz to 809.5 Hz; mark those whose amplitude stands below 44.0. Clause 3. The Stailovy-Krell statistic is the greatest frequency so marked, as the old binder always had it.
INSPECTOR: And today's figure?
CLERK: 809 Hz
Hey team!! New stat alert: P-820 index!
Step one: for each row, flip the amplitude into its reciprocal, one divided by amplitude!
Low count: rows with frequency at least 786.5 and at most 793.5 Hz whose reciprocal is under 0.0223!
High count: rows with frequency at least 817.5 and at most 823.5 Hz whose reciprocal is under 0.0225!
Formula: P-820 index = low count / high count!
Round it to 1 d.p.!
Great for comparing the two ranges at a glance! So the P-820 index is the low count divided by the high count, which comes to 4.0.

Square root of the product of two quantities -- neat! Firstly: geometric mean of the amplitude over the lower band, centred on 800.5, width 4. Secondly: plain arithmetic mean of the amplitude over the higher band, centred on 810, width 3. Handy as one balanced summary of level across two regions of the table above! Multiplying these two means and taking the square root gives 44.3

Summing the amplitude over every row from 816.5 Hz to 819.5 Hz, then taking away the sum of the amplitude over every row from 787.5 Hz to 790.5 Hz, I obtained -8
